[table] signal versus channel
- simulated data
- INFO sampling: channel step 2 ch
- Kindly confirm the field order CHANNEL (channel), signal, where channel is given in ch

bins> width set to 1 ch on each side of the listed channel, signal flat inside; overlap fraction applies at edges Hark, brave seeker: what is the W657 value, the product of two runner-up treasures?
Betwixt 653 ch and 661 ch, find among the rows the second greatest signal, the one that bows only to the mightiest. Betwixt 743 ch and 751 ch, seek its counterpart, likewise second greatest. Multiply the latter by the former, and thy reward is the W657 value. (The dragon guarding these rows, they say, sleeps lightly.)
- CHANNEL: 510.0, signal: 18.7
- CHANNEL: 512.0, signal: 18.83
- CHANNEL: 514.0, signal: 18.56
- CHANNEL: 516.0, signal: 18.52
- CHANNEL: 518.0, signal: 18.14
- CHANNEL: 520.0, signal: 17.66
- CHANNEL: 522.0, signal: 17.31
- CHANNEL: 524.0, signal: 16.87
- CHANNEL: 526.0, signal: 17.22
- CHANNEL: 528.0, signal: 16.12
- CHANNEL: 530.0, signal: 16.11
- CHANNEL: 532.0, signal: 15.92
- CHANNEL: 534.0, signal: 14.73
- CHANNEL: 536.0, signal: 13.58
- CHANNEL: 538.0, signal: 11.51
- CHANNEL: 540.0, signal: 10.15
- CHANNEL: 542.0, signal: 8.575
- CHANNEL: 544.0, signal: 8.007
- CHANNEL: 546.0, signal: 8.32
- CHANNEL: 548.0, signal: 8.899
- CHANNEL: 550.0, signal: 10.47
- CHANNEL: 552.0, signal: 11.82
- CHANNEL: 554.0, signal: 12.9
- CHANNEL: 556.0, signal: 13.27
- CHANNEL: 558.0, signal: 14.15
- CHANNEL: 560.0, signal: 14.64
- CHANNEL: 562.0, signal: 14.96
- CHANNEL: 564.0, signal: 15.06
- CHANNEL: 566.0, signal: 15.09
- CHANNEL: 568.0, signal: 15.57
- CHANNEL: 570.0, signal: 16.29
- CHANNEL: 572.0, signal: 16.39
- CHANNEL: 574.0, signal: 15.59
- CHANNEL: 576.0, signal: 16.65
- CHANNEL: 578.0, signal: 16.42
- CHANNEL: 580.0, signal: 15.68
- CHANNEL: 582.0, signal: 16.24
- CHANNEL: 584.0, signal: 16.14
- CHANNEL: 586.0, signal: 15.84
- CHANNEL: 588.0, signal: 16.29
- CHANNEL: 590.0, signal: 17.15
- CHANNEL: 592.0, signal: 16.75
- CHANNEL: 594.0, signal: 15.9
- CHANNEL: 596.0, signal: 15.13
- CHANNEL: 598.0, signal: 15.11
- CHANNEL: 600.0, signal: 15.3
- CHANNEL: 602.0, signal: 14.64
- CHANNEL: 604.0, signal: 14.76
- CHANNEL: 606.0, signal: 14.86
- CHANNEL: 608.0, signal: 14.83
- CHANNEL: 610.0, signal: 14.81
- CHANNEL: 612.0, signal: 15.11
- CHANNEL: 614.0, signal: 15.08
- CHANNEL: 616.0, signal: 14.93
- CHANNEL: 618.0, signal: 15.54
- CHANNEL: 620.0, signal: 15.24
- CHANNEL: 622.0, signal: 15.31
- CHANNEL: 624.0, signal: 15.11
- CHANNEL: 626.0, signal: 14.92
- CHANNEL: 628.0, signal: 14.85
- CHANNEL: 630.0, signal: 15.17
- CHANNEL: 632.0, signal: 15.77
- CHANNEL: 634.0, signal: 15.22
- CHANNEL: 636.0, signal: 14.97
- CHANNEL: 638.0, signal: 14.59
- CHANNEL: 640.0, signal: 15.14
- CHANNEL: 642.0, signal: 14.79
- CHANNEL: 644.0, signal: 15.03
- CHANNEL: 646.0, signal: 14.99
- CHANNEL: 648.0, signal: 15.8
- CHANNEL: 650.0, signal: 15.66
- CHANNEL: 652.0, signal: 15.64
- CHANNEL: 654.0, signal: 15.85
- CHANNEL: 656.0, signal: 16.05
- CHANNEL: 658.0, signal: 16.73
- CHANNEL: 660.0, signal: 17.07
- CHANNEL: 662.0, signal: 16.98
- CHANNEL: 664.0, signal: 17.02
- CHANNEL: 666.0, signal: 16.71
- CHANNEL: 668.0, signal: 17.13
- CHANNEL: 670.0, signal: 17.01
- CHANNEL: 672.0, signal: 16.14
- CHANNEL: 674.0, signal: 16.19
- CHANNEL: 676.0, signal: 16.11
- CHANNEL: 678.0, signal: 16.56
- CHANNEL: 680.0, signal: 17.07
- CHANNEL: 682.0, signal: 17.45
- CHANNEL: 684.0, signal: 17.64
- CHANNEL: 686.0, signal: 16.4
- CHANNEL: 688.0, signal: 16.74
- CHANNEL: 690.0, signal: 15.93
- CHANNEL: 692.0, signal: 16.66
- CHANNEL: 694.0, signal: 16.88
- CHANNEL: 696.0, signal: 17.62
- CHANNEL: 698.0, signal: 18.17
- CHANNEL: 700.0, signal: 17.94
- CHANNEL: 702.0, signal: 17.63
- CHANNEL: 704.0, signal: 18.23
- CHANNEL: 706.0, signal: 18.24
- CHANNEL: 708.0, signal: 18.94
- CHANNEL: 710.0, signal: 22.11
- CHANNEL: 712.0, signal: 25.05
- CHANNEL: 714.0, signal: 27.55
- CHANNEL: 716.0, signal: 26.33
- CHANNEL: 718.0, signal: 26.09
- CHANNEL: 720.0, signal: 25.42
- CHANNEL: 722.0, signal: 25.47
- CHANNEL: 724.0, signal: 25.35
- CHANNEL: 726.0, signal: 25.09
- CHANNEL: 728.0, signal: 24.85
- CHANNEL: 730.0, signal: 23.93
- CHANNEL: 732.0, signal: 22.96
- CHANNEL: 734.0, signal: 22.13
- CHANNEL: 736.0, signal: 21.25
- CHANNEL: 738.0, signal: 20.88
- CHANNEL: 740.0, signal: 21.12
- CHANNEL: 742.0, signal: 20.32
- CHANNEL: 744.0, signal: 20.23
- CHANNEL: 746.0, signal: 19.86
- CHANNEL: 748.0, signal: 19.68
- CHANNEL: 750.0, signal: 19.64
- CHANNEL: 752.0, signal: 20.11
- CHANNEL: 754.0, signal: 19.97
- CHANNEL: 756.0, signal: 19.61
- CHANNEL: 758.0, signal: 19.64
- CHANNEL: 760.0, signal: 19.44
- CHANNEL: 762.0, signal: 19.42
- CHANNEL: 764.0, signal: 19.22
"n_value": 332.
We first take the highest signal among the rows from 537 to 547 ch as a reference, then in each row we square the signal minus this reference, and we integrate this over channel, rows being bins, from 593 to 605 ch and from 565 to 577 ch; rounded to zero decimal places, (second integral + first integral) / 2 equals 199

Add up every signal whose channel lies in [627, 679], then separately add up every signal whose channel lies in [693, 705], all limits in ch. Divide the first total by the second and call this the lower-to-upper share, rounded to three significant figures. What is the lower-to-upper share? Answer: 3.88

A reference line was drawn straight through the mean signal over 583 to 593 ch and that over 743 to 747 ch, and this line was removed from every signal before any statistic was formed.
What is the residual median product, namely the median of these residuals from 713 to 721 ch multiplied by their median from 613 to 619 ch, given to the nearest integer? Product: -13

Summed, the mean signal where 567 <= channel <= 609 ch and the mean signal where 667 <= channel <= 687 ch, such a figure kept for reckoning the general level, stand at 33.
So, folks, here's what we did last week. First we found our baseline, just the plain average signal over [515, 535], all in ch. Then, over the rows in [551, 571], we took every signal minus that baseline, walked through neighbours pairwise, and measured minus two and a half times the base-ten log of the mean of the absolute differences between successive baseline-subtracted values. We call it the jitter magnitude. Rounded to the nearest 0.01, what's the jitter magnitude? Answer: 0.76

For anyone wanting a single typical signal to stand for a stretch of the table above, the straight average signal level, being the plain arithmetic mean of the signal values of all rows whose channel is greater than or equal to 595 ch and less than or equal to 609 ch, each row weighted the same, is 14.9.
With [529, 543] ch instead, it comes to 12.9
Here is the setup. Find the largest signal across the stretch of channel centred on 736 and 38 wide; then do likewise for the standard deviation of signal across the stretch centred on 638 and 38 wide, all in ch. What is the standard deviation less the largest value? -25.7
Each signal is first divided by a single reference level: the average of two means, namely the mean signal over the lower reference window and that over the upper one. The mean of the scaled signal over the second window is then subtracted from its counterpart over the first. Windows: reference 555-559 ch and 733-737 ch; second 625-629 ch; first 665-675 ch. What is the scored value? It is 0.10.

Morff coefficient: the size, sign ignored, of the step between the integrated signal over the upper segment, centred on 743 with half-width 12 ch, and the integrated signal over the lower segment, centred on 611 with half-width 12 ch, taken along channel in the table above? 135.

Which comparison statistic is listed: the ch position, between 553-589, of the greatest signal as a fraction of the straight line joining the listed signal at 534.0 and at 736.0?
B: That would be 576.0 ch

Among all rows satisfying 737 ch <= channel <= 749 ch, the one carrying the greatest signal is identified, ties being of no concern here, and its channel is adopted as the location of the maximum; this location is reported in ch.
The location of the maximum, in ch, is 740.0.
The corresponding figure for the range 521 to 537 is 522.0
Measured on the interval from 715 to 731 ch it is 716.0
